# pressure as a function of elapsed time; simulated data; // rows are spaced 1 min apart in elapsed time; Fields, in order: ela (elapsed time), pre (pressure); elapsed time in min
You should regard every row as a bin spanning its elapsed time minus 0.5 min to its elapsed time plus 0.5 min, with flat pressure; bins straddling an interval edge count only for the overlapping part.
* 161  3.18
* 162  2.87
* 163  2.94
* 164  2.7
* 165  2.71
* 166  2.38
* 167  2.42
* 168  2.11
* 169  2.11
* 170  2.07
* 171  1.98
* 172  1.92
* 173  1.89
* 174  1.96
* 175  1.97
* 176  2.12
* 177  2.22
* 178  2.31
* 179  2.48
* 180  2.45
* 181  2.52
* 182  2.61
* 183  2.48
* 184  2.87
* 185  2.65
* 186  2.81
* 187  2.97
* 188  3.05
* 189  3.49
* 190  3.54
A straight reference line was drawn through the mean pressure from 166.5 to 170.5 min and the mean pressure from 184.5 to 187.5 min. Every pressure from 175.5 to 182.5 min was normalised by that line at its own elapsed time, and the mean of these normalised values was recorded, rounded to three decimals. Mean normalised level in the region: 0.933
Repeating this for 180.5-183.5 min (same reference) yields 0.952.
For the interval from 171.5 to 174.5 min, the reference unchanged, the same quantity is 0.822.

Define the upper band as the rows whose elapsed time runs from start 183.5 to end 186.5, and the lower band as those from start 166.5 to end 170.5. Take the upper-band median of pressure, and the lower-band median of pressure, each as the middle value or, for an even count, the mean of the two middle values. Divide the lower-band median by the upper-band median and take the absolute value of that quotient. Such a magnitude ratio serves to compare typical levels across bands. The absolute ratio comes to 0.75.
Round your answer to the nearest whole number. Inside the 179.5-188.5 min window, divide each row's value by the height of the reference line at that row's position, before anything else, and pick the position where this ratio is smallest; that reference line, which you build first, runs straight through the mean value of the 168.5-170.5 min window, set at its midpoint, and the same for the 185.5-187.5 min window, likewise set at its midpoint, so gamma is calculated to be 183 min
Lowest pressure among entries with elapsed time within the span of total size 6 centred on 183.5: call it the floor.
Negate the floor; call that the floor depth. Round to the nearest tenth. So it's -2.5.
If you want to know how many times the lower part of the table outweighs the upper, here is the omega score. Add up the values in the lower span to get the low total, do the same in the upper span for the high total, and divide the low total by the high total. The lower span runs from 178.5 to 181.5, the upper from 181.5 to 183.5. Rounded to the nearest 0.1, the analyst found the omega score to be 1.5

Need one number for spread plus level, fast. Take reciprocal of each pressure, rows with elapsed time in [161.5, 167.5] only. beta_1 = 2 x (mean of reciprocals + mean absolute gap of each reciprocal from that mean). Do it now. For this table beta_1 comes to 0.81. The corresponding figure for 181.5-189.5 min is 0.76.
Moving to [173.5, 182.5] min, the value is 0.96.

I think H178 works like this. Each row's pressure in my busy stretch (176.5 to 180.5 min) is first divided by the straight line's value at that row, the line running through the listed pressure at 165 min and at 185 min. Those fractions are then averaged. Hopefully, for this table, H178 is 0.89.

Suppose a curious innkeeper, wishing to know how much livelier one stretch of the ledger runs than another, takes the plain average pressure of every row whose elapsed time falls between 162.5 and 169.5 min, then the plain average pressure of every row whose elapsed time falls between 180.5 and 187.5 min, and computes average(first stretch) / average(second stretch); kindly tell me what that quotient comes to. 0.92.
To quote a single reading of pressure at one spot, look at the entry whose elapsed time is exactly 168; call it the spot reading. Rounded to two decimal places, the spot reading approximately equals 2.11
